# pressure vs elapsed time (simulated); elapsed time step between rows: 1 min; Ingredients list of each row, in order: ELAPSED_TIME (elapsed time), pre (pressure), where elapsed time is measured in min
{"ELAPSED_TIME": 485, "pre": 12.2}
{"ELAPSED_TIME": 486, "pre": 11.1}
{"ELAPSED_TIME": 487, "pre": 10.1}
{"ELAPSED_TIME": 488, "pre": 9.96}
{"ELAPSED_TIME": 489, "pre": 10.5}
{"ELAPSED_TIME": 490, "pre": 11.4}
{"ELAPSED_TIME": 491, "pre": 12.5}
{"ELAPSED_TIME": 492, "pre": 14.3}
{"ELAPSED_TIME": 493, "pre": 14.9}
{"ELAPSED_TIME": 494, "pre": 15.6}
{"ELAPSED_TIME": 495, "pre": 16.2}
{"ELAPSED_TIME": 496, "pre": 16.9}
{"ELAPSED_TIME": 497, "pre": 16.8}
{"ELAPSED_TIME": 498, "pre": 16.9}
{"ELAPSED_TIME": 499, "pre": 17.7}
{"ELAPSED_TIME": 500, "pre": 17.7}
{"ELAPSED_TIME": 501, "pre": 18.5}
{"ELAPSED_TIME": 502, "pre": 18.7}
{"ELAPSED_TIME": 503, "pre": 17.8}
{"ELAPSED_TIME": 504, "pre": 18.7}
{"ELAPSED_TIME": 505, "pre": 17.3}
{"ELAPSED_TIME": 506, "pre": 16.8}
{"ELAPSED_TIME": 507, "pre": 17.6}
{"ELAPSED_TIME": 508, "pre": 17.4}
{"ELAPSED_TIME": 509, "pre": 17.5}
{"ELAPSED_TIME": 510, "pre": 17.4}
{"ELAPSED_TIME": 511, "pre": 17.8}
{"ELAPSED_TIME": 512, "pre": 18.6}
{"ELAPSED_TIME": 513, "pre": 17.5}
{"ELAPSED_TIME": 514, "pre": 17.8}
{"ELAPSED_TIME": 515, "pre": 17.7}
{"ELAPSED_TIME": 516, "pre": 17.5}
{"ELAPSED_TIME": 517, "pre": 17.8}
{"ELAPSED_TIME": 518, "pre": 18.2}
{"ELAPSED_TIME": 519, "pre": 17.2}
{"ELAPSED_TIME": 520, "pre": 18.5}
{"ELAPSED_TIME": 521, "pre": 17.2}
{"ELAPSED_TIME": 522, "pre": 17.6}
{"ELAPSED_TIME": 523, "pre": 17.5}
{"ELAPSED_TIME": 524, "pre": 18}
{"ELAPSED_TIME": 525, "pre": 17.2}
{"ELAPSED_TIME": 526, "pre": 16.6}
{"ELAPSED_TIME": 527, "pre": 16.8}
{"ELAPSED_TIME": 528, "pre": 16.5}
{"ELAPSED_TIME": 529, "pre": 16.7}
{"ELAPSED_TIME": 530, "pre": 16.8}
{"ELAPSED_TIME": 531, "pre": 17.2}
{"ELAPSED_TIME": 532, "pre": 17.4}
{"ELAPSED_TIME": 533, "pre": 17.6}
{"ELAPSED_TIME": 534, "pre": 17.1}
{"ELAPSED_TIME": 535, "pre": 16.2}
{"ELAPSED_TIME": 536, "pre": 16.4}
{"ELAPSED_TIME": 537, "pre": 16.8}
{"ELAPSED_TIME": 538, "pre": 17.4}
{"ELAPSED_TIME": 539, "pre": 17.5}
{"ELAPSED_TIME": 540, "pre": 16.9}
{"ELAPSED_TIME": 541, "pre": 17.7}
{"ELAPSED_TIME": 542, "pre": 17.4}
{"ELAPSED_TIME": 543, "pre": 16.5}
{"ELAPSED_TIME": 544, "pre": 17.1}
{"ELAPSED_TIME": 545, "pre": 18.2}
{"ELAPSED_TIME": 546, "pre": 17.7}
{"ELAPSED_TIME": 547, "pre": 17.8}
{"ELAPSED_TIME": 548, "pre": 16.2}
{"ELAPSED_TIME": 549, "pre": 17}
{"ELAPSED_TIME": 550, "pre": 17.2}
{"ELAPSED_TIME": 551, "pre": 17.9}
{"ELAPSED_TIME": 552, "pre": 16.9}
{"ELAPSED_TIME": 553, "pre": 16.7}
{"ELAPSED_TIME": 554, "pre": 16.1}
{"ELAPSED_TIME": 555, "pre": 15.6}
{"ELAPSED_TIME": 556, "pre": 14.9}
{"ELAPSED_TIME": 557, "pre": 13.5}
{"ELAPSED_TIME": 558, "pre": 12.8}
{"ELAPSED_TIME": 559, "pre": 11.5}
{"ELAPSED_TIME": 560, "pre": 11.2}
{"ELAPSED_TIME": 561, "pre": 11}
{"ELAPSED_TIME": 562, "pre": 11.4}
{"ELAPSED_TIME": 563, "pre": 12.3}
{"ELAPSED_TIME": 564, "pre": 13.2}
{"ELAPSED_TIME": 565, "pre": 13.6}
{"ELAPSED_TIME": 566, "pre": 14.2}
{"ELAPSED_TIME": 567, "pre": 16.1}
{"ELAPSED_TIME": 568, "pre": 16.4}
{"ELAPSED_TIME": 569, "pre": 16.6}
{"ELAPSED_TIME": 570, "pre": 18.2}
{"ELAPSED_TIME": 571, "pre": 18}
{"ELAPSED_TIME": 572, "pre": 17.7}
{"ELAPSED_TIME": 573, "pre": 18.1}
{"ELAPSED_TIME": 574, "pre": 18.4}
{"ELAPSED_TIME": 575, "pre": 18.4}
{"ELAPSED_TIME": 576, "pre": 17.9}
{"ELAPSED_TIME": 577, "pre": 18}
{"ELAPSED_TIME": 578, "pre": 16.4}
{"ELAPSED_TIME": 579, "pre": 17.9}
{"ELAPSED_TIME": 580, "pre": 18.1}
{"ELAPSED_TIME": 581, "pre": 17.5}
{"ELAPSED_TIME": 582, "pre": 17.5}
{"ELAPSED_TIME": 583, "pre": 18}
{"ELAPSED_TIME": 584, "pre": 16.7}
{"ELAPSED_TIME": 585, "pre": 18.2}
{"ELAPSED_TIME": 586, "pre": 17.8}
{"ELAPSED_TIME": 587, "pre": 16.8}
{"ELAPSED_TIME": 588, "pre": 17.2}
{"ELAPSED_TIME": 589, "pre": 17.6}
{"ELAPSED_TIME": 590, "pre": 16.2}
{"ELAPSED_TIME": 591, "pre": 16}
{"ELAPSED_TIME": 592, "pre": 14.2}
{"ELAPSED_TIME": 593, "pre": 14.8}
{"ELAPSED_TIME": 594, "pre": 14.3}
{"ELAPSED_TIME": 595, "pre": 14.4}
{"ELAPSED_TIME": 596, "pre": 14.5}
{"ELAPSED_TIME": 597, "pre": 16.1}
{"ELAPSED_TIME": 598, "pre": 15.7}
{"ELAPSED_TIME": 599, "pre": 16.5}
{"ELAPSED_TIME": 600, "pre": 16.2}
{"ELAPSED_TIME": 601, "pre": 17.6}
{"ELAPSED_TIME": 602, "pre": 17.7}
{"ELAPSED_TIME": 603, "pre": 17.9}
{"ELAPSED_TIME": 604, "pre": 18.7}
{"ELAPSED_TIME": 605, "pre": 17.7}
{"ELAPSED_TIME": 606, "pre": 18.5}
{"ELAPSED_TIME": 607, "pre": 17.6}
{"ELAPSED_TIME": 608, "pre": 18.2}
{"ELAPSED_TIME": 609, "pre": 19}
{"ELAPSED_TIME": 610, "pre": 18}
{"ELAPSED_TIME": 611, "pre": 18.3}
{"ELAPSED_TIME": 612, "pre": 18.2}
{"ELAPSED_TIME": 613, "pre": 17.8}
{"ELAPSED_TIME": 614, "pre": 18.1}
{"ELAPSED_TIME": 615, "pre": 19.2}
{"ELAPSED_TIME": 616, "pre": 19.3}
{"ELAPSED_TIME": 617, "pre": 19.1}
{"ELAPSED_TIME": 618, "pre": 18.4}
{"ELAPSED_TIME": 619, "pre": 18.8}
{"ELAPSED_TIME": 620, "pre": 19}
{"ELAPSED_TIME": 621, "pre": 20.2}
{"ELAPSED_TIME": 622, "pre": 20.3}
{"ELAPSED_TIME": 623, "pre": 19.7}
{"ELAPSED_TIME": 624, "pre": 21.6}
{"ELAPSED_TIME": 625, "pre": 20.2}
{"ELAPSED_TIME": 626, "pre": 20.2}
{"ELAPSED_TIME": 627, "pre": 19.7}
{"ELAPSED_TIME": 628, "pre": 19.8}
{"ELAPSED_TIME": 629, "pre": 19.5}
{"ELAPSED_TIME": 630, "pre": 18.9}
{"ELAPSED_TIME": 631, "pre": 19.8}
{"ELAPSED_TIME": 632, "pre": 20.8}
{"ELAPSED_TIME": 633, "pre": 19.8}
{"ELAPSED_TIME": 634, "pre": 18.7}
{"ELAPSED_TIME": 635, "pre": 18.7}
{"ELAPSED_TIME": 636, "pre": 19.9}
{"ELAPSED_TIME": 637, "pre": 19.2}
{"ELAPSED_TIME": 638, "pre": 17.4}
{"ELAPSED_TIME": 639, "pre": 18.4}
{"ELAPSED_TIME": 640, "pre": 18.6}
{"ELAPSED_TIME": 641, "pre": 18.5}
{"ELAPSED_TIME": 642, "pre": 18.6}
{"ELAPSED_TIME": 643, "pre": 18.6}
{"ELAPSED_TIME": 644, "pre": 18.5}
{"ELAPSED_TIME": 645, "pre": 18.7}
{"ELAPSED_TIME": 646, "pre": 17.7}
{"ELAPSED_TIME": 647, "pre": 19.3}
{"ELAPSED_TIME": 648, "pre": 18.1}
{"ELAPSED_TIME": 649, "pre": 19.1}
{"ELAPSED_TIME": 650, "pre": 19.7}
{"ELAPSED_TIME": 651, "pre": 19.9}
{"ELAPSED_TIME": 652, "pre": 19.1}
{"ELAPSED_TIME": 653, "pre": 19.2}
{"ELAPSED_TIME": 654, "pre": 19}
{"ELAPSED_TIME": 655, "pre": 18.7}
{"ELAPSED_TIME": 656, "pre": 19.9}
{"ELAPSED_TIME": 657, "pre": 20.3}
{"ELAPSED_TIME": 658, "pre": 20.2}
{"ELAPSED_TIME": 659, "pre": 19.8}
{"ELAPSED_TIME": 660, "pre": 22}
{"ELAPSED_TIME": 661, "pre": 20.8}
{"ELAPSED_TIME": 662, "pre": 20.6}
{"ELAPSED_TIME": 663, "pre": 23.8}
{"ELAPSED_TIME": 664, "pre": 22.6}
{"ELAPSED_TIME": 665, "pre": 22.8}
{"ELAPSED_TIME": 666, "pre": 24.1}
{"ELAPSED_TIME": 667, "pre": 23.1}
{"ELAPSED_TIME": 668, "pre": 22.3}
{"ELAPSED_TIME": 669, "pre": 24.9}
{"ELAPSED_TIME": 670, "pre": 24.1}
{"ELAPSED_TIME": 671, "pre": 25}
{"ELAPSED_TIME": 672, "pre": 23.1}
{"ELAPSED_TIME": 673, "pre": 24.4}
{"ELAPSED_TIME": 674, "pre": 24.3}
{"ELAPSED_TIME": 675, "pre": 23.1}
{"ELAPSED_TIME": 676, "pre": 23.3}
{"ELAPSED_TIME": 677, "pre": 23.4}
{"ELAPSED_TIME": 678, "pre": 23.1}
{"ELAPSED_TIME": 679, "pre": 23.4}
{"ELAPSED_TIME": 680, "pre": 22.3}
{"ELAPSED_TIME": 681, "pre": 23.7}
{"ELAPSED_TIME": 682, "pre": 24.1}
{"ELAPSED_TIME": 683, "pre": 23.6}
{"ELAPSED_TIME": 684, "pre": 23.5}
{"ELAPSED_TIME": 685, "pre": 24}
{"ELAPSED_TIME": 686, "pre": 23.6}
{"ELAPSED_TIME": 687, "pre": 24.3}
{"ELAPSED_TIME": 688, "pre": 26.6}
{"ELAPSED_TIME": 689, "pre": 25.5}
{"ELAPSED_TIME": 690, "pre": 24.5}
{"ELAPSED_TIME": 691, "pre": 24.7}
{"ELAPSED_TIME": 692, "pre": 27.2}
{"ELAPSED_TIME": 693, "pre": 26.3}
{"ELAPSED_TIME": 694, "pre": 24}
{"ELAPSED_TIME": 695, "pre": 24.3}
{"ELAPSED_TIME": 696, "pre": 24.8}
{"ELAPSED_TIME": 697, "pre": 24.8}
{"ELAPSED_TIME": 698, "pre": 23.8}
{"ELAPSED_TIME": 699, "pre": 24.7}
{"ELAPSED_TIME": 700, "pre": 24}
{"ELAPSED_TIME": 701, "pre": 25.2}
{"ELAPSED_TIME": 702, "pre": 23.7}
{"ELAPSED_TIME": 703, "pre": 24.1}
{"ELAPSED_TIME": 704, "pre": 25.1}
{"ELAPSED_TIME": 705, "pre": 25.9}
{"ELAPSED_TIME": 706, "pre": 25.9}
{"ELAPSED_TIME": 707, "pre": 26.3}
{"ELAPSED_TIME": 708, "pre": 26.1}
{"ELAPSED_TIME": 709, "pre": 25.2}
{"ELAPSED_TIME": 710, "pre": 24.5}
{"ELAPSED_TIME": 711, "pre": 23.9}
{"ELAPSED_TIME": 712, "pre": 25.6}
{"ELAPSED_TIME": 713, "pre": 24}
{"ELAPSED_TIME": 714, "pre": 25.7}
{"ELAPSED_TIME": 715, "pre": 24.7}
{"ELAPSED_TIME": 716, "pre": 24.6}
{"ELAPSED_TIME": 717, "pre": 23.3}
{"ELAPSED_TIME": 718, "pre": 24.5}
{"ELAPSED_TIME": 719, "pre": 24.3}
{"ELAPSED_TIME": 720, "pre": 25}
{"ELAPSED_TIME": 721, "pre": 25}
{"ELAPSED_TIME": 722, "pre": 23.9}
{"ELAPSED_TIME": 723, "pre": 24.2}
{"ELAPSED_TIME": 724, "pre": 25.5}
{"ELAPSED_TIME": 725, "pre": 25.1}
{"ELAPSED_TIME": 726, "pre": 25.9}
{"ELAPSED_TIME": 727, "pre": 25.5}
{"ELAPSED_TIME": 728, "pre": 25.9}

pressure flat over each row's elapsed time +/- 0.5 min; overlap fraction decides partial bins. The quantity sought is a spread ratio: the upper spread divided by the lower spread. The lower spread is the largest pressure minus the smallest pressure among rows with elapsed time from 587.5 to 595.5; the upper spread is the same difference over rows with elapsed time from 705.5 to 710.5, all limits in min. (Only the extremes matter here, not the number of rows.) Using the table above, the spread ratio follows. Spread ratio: 0.5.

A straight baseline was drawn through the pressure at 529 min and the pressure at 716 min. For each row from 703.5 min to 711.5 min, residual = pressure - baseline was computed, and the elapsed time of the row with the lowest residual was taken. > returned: 711 min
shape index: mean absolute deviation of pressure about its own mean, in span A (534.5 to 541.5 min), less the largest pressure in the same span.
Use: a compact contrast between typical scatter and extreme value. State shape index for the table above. -17.2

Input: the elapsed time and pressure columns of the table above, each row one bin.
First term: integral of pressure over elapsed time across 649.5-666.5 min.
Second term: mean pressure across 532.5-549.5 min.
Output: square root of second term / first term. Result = 0.221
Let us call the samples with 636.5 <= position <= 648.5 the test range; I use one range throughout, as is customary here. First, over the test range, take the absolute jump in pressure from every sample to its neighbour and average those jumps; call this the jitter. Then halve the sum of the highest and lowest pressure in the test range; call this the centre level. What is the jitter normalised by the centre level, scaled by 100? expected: 3.62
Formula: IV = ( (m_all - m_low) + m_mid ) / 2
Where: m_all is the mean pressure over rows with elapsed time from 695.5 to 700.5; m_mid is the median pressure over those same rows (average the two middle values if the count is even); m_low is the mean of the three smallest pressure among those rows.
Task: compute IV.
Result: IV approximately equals 12.5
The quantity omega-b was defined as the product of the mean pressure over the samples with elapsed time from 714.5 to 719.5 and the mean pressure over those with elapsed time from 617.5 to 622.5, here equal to 470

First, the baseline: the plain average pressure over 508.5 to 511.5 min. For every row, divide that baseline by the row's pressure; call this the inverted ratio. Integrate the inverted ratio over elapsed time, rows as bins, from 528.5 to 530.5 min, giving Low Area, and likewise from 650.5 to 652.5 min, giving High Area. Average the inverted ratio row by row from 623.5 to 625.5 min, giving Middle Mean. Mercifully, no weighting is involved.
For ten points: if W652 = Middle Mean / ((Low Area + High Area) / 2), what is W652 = 0.43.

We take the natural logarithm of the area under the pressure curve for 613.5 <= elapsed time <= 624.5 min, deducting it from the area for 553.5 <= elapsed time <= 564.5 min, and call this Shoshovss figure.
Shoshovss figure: 138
